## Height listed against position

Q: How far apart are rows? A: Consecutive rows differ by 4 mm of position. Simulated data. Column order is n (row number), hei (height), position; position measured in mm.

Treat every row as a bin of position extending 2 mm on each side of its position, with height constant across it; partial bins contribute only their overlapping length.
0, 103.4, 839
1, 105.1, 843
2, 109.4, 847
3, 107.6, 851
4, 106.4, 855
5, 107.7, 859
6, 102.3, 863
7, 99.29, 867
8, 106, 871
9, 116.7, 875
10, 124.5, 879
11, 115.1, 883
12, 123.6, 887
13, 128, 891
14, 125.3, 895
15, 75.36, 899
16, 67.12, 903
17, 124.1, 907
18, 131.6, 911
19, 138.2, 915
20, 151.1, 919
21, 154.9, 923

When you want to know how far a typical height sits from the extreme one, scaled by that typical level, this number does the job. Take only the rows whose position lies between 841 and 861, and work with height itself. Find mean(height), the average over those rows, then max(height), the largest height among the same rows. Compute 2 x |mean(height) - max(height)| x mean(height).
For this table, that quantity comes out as 463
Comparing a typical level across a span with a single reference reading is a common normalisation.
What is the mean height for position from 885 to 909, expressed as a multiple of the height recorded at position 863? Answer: 1.05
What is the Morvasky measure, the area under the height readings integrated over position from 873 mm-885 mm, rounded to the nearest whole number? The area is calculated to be 1425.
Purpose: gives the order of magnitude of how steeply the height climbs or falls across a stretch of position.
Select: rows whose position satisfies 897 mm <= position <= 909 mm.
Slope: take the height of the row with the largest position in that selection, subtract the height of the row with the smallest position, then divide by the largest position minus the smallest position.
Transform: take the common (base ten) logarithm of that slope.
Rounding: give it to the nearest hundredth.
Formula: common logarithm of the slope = 0.78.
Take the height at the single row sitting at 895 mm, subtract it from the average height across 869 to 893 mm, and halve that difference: -3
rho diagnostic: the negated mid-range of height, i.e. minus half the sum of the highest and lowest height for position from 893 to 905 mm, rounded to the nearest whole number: -96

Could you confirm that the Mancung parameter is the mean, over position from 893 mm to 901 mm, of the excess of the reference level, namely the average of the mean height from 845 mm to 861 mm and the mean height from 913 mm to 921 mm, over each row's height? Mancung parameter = 25.9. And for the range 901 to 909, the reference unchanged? 30.6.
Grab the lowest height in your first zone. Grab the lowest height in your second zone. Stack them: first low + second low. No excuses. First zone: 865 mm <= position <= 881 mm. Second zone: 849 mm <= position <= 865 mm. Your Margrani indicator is 202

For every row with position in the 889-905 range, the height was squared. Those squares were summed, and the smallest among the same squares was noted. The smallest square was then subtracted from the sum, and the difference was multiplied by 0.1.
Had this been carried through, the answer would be 3776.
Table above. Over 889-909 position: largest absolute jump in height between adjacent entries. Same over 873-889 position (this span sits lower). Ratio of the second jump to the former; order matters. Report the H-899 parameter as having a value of 0.165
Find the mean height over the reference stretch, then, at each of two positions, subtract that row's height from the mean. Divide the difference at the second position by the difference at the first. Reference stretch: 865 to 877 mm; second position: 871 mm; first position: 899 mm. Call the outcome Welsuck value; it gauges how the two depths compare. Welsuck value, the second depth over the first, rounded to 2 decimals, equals 0.04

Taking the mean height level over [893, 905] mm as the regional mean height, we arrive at 89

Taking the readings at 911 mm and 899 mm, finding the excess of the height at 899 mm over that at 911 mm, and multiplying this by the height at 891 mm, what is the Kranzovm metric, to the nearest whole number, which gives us -7199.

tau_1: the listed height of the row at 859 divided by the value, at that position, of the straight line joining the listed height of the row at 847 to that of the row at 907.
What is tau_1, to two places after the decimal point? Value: 0.96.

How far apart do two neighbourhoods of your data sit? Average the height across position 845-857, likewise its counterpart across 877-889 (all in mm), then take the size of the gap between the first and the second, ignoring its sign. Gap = 13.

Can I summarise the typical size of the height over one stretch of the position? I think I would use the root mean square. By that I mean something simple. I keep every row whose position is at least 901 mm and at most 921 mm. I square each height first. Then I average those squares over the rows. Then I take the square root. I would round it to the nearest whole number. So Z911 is 126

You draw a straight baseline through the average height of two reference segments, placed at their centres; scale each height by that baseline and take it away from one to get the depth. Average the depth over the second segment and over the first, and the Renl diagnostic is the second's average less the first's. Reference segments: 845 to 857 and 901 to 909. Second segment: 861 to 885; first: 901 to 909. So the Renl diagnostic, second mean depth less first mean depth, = -0.08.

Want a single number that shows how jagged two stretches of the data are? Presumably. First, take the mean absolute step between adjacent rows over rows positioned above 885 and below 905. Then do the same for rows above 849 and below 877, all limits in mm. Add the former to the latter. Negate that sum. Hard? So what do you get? -21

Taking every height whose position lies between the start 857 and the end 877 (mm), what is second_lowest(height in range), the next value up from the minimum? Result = 102.3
